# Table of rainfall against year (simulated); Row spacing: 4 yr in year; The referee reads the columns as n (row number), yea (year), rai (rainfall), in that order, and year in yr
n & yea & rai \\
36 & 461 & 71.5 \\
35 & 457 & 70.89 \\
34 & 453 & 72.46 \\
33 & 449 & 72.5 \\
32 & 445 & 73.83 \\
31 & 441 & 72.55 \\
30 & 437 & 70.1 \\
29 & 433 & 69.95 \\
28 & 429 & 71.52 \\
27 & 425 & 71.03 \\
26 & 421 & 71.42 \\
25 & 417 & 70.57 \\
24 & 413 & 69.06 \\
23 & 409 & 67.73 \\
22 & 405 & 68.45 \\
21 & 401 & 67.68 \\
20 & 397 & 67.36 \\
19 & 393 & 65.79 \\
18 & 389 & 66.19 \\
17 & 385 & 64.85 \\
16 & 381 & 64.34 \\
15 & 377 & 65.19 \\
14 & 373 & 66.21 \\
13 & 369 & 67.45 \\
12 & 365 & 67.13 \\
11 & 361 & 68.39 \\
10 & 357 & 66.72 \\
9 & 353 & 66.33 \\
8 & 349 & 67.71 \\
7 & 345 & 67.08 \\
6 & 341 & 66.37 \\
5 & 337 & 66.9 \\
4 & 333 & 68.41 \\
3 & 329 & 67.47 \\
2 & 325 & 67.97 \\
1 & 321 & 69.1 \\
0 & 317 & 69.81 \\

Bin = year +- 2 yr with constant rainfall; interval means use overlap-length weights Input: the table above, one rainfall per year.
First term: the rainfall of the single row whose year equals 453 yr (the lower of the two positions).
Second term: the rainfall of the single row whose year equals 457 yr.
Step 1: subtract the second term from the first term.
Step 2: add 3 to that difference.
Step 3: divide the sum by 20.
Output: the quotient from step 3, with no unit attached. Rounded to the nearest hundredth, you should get 0.23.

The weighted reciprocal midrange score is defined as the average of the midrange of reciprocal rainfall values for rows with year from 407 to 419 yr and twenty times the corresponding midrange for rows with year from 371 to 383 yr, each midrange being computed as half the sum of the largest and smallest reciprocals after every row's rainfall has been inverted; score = 0.160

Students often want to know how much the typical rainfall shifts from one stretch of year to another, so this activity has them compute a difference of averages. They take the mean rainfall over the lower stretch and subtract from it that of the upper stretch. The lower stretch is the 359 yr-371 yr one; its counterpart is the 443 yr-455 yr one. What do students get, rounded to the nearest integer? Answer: -5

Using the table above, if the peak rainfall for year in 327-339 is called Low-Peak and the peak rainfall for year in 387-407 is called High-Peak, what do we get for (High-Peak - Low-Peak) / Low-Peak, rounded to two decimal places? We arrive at 0.00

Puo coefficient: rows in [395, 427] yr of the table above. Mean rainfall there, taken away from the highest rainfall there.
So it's 2.3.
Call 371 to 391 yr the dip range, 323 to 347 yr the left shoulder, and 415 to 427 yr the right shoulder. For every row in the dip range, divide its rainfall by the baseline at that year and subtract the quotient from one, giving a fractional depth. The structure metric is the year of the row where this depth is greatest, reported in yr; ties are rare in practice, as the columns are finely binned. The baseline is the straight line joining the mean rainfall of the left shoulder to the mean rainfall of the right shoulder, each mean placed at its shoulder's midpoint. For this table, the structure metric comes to 381 yr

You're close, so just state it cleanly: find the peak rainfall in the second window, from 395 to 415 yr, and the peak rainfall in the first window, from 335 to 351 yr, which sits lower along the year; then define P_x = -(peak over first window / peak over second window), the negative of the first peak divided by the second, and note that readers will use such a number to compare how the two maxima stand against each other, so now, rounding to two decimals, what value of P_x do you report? -0.98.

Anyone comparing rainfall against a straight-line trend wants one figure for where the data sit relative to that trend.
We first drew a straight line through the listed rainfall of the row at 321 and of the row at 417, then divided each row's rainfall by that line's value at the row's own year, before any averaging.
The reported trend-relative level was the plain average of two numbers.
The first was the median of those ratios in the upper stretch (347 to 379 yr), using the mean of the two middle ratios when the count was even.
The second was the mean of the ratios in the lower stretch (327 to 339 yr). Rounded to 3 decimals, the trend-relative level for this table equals 0.968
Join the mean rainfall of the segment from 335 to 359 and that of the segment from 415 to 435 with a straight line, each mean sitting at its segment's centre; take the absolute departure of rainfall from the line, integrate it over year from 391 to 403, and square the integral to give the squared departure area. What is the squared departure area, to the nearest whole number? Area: 902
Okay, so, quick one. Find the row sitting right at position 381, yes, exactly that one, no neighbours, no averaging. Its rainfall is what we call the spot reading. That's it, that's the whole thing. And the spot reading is 64.34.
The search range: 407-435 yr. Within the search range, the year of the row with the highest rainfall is 429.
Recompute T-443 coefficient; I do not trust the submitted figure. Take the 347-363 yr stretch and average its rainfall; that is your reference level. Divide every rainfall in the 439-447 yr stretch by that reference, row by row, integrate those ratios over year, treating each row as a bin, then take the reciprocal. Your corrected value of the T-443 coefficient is 0.11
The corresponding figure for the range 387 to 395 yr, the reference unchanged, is 0.13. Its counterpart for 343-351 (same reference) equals 0.12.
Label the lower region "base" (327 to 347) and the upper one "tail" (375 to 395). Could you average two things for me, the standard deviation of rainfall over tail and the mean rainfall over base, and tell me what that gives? 34.0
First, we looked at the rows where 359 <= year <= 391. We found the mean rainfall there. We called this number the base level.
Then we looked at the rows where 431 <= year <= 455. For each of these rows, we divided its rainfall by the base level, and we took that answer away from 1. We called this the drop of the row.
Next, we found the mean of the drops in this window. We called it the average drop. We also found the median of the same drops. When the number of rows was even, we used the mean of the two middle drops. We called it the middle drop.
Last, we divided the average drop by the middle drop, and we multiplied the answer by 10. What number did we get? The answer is 9.1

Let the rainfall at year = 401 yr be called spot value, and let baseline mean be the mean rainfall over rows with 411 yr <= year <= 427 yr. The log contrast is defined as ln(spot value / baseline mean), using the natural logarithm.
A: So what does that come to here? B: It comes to -0.04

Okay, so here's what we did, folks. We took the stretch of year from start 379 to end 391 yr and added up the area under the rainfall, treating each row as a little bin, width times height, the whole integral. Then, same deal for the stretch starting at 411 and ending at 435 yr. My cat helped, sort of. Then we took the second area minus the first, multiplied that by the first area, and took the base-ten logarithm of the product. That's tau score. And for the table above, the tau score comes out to 5.85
